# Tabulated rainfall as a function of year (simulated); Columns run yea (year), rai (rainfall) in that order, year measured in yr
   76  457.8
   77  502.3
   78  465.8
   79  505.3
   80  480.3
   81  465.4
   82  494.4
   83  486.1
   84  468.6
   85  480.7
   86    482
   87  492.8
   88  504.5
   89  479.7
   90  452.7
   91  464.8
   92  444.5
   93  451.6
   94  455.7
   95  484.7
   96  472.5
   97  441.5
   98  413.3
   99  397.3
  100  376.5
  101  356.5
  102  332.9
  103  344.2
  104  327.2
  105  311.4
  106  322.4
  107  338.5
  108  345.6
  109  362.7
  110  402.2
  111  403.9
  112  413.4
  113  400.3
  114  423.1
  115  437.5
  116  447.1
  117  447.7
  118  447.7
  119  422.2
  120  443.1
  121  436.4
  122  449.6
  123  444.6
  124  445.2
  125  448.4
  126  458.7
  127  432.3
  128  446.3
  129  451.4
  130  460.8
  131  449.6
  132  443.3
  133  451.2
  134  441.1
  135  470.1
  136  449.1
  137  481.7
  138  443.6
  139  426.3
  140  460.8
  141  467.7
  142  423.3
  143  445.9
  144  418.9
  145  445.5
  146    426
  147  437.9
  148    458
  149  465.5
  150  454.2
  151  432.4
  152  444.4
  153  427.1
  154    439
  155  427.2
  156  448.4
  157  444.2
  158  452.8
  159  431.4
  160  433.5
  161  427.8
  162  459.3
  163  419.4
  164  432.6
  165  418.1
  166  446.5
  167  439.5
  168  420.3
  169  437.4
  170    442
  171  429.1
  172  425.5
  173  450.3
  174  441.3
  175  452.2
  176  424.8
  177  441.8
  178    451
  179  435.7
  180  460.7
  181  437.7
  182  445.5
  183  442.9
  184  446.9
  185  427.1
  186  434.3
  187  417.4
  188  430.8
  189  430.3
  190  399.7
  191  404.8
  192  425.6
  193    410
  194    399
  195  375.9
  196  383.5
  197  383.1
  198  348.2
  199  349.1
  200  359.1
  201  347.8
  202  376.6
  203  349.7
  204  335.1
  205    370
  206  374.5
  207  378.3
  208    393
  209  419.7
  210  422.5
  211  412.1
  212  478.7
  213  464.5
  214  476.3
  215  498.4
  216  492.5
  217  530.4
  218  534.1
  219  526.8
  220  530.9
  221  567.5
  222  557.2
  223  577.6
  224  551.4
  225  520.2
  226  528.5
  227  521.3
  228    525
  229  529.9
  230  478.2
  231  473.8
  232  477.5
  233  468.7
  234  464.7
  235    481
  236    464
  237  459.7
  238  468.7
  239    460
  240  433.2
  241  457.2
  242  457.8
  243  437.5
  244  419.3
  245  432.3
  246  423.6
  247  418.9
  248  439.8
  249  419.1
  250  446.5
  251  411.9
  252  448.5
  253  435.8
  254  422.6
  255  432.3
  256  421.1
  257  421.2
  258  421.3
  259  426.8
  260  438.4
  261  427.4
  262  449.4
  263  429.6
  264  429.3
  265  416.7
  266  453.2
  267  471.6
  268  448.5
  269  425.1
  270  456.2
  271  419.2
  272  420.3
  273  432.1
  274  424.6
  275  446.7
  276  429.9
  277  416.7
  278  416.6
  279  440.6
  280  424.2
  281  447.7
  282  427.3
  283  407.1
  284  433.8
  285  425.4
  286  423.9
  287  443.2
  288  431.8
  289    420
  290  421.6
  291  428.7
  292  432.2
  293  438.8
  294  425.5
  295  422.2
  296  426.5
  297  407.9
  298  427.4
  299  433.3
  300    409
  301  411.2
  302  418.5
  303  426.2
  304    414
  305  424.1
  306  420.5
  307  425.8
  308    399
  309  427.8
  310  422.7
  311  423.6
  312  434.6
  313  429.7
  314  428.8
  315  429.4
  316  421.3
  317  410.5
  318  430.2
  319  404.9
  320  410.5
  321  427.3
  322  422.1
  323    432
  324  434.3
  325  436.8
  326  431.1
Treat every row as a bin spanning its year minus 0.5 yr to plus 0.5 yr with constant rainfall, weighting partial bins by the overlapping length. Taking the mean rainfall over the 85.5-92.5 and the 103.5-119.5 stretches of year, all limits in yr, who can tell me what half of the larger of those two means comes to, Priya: 237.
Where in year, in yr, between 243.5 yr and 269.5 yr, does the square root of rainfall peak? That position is 267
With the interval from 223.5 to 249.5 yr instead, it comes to 224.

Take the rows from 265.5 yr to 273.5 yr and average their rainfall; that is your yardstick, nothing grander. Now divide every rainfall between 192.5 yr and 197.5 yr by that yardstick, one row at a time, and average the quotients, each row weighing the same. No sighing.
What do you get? 0.89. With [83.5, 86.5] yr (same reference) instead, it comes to 1.08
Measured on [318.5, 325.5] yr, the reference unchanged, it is 0.96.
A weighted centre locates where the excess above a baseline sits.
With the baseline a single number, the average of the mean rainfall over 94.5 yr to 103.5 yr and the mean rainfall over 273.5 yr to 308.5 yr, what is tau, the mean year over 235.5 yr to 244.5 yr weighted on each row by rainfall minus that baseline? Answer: 239.2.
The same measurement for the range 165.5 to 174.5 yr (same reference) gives 170.1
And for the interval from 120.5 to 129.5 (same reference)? 125.1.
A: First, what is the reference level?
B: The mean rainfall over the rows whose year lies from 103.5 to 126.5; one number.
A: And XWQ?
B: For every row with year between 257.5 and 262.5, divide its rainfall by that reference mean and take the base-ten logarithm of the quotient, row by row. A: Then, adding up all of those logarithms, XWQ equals 0.13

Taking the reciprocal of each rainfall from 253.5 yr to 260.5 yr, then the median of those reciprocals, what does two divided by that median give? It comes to 845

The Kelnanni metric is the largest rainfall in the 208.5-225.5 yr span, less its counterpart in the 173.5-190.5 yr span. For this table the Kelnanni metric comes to 117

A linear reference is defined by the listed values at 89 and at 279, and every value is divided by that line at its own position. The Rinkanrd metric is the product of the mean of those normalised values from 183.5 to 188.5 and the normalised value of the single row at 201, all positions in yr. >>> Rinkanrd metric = 0.71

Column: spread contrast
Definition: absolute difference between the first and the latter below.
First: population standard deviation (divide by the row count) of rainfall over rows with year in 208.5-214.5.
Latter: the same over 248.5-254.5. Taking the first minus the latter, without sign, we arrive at 14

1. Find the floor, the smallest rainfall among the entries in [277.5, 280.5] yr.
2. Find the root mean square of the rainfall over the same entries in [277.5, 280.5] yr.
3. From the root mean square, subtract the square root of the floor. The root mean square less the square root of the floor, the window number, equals 407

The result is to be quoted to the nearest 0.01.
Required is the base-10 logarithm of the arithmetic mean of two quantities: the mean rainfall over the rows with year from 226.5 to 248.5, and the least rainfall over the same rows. 2.64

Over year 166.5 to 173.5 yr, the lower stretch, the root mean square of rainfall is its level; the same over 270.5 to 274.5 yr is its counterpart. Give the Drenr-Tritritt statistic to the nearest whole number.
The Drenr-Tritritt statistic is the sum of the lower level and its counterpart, 859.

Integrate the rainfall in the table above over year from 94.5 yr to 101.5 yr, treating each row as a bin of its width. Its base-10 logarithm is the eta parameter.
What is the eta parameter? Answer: 3.47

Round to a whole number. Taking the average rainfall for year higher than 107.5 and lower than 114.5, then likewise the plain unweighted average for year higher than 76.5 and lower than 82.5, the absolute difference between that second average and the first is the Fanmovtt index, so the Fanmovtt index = 93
